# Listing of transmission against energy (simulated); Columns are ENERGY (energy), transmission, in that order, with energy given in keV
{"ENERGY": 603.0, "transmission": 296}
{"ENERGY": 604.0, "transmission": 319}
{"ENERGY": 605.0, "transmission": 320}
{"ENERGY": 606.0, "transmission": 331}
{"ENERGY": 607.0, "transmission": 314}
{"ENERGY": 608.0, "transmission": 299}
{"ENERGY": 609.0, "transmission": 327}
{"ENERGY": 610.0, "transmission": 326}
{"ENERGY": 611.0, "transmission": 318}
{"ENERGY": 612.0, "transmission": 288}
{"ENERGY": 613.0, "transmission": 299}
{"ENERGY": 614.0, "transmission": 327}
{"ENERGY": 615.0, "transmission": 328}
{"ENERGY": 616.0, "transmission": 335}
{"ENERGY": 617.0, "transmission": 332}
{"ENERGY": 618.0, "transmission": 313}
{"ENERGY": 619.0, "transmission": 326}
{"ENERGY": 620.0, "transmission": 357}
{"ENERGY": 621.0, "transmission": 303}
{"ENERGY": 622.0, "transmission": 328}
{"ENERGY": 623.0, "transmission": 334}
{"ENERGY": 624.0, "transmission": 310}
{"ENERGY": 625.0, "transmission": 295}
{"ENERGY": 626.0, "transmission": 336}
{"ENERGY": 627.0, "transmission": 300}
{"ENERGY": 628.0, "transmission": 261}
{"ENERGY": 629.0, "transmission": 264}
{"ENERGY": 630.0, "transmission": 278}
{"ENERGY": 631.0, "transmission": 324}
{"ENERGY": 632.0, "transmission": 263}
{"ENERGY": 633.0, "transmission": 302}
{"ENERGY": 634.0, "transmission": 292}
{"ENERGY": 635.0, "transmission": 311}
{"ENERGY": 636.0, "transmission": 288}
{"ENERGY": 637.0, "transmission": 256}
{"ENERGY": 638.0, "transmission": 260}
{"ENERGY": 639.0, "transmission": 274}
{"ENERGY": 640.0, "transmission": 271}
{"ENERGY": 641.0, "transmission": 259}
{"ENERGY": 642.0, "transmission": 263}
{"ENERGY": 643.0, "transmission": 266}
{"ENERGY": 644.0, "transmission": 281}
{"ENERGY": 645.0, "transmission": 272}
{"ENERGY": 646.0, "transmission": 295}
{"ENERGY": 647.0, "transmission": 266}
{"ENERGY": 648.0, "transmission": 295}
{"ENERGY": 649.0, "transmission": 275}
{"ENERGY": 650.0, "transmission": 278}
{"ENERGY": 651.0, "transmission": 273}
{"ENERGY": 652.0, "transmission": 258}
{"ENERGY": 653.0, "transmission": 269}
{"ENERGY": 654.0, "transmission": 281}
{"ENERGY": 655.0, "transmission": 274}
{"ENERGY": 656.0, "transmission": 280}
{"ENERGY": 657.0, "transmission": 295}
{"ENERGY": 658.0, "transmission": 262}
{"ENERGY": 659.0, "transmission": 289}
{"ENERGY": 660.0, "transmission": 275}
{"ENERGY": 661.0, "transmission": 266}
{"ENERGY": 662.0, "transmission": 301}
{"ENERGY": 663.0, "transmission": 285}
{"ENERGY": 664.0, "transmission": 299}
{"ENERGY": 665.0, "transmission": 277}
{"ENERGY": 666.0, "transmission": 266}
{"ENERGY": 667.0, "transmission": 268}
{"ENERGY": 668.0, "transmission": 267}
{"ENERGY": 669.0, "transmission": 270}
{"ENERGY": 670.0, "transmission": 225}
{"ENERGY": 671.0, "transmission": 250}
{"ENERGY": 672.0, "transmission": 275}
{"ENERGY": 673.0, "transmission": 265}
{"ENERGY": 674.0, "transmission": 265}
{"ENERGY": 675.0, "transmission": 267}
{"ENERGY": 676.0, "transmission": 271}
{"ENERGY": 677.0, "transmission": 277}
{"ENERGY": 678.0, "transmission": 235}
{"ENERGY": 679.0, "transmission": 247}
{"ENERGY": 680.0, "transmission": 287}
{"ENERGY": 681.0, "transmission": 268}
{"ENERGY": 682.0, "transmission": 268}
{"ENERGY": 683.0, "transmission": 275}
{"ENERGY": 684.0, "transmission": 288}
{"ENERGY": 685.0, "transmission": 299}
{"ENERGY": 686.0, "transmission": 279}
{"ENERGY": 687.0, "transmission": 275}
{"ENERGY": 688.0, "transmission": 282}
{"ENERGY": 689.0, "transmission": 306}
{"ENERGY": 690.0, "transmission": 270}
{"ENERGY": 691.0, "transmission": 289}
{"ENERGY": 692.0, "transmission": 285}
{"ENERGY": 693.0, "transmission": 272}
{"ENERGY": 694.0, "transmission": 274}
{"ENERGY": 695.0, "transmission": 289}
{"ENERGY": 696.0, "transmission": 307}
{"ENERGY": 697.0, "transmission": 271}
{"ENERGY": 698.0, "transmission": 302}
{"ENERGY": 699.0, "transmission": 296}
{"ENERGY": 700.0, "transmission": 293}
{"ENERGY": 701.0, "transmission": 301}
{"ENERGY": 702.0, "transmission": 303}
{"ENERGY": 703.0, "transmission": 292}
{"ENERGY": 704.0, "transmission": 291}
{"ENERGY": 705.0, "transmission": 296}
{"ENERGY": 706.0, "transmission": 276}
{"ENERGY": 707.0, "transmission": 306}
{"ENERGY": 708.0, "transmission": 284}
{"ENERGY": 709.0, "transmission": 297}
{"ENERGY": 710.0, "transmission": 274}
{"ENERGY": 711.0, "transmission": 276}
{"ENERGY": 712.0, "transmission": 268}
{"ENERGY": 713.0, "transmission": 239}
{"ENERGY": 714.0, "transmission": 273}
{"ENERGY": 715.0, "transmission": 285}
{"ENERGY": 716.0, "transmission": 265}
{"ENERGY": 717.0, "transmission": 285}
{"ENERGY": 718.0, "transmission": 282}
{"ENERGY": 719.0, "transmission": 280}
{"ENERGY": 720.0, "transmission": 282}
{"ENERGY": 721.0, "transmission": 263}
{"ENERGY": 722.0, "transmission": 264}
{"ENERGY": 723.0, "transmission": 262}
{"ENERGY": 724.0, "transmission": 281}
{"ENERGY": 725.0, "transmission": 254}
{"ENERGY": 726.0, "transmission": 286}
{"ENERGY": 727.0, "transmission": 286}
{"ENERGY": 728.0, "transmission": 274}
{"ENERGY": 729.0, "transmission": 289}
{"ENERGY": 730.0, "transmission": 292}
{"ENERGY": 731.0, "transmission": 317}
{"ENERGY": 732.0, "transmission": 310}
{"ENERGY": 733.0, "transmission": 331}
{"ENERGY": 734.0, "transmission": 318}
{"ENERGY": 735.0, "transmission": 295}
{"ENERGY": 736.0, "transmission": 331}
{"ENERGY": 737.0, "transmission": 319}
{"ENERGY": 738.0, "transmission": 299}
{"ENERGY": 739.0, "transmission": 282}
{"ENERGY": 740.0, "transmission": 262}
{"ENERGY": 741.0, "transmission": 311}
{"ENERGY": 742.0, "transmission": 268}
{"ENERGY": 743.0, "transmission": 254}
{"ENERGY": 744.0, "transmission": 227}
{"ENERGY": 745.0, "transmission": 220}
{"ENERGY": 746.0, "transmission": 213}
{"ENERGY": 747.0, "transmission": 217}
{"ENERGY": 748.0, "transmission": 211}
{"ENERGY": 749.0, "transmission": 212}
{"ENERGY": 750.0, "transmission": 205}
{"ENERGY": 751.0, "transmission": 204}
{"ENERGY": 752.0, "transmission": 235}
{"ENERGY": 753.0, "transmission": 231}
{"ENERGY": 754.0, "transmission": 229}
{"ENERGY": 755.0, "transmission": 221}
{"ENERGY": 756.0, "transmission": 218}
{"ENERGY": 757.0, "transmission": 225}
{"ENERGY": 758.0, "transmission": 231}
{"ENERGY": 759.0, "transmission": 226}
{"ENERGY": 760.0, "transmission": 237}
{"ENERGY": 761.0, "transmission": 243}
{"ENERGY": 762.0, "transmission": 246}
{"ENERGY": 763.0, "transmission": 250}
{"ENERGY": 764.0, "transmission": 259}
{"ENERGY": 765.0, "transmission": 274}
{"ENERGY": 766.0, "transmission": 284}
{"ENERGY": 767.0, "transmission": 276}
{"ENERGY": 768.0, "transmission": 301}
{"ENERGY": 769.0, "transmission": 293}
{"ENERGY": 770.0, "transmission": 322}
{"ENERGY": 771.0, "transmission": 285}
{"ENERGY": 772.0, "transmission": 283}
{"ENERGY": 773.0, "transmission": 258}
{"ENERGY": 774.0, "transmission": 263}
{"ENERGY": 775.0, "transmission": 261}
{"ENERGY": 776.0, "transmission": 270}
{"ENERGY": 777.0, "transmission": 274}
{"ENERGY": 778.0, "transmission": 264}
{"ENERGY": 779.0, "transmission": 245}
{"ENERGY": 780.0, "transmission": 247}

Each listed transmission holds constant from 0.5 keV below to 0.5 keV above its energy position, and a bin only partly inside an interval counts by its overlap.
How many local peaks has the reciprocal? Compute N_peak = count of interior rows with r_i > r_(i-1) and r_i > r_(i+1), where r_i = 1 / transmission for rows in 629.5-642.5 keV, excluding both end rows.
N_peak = 4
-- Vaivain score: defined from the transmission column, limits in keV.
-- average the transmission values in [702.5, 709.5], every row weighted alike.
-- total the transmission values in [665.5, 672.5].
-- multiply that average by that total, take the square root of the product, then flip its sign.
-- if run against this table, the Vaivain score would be -729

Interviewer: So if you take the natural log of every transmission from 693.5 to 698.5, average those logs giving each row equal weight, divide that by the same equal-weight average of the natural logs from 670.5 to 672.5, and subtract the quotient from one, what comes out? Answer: -0.017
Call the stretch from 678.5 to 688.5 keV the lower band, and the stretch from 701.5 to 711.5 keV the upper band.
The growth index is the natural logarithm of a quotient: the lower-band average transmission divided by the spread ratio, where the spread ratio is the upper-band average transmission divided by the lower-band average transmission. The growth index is 5.58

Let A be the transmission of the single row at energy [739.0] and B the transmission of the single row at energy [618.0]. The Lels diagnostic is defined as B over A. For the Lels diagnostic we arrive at 1.11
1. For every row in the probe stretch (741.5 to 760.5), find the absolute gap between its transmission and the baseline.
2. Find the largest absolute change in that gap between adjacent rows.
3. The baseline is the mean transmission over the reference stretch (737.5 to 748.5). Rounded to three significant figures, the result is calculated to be 31.0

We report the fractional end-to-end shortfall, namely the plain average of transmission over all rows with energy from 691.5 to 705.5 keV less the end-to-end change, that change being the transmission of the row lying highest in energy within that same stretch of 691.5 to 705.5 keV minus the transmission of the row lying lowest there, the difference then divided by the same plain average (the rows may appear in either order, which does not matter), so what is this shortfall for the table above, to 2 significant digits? 0.96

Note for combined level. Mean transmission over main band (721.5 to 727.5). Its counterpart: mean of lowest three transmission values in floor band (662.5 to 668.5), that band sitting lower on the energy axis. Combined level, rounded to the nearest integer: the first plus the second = 539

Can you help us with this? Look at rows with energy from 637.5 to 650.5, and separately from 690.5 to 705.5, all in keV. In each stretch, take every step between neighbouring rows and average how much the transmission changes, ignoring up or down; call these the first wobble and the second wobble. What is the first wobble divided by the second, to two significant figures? 1.2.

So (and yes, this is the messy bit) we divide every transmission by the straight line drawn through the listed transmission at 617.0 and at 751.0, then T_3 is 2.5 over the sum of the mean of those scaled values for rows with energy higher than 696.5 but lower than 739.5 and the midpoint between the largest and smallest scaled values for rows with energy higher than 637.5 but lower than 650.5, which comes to 1.17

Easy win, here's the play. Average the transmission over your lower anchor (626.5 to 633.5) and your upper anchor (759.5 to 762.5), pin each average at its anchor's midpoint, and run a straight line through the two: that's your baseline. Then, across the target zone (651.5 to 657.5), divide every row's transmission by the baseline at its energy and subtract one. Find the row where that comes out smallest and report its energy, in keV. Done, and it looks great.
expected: 652.0 keV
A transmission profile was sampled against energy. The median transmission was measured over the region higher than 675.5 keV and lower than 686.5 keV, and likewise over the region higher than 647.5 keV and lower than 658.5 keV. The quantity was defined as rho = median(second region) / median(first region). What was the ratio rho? 1.00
